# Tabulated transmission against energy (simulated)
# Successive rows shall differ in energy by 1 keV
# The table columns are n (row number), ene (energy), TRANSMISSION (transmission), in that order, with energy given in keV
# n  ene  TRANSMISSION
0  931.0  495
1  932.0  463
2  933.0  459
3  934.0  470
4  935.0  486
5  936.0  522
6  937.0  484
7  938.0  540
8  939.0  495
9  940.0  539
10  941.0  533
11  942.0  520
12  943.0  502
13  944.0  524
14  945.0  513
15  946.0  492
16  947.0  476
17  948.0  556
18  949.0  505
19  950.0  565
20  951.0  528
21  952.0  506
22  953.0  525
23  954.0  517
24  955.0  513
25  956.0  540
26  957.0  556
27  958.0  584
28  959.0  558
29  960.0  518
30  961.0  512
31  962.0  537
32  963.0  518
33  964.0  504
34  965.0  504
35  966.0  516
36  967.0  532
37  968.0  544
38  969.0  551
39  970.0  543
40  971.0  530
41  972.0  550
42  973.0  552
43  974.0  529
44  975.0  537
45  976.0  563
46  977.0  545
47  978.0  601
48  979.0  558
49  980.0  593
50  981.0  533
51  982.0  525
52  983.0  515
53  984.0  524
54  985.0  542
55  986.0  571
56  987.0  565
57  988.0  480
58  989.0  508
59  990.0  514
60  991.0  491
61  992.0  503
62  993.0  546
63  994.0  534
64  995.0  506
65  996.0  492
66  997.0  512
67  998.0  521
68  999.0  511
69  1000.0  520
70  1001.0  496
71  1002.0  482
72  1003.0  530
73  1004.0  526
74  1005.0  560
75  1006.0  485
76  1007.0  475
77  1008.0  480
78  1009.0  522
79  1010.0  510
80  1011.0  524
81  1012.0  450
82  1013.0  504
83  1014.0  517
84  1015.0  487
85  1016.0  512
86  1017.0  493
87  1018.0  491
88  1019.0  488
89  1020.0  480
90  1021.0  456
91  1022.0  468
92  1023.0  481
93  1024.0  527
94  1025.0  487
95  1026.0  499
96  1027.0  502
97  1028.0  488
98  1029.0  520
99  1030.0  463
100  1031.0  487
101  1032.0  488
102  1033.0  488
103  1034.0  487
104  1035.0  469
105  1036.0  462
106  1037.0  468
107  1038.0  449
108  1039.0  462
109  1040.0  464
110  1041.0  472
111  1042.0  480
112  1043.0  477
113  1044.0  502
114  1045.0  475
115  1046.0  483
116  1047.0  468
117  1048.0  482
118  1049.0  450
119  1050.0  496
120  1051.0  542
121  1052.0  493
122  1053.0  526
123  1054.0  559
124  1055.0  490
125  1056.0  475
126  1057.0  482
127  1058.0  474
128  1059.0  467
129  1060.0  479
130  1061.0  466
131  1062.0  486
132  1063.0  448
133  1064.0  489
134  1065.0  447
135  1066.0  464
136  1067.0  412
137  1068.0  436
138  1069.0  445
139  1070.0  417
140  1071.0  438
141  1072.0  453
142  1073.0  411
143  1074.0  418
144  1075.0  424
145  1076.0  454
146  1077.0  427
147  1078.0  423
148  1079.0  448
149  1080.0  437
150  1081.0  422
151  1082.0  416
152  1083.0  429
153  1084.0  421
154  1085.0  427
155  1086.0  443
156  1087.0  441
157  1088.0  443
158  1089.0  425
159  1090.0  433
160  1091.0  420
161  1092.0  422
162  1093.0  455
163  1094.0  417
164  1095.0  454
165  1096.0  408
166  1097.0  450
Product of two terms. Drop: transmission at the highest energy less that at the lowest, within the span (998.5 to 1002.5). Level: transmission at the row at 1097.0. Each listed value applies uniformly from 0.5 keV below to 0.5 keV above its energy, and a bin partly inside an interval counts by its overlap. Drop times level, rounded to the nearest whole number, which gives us -13050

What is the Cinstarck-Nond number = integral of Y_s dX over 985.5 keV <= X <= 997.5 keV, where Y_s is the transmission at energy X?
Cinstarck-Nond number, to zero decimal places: 6222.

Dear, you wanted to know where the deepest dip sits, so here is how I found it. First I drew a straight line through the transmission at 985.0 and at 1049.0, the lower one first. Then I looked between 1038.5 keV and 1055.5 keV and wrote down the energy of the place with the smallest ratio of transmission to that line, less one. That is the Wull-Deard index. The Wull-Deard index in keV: 1039.0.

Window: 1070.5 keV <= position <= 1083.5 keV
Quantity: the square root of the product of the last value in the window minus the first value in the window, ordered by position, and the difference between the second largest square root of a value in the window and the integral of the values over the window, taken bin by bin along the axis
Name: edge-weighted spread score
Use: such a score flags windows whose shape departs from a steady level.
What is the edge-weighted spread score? 224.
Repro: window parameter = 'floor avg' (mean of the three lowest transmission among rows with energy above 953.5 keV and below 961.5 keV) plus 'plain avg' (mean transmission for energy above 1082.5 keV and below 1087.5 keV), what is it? 946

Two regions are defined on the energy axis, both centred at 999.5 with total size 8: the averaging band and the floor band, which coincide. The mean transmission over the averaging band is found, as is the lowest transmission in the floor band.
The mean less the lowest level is 26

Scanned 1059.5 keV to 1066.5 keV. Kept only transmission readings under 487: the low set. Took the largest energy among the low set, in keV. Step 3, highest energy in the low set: 1066.0 keV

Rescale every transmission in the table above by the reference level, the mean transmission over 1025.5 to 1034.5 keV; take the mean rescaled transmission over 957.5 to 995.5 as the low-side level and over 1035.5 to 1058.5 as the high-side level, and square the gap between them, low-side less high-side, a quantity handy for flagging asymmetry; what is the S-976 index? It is 0.011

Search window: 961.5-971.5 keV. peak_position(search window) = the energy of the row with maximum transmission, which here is 969.0 keV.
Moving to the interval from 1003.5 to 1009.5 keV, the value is 1005.0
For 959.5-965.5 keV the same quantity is 962.0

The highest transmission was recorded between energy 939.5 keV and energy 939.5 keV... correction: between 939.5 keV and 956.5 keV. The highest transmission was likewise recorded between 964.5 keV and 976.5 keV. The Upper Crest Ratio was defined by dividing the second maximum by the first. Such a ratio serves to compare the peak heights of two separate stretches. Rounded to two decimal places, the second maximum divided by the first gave 1.00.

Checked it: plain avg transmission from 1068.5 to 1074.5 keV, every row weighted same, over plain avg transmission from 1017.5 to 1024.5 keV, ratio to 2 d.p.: 0.89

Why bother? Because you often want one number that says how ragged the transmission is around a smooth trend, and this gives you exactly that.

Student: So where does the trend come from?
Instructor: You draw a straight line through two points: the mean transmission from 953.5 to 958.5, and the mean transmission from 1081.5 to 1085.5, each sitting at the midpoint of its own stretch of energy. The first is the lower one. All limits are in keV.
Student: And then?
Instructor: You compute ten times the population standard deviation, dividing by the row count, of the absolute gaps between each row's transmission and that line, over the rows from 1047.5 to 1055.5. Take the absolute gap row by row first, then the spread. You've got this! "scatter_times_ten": 321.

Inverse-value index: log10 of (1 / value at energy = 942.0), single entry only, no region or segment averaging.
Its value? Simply -2.72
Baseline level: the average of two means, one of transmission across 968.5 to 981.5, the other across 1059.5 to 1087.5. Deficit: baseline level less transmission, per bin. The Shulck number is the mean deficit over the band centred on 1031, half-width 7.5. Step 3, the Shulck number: 11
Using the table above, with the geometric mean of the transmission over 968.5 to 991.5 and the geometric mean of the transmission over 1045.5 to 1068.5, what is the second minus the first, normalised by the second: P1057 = -0.13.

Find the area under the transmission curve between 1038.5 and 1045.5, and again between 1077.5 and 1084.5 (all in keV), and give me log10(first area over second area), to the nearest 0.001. 0.046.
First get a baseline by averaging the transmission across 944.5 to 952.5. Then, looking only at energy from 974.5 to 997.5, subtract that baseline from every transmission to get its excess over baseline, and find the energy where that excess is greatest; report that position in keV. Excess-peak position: 978.0 keV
